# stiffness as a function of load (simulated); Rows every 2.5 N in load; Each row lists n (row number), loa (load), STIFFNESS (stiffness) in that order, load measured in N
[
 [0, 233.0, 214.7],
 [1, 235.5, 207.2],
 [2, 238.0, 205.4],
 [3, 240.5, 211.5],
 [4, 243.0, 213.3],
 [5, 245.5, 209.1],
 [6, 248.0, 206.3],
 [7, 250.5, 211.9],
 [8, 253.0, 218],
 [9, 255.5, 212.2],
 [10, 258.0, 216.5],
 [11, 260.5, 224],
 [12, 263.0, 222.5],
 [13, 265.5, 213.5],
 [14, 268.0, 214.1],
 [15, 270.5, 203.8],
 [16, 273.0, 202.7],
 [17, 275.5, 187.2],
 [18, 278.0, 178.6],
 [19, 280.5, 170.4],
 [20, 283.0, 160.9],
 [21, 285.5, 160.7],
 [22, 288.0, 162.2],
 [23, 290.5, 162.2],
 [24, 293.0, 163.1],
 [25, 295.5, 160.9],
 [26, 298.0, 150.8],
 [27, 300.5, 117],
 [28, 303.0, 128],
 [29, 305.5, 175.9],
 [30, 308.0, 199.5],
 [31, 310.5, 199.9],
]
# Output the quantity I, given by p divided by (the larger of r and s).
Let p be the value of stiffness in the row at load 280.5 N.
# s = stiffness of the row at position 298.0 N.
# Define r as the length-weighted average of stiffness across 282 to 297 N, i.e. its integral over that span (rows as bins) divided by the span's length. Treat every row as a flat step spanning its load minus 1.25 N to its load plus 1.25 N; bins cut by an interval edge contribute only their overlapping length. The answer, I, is 1.06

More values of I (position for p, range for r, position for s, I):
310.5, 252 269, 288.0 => 0.92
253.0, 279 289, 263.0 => 0.98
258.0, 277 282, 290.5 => 1.25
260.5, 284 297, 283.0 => 1.39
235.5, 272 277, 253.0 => 0.95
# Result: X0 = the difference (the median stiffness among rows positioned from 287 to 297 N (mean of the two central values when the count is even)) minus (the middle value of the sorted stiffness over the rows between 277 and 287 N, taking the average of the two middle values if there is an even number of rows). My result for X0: -3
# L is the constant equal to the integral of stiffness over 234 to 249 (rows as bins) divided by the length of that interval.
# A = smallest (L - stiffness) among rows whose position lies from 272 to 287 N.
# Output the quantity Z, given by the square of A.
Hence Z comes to 39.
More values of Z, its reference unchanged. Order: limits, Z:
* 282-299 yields 2101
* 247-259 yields 82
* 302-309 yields 89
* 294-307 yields 1092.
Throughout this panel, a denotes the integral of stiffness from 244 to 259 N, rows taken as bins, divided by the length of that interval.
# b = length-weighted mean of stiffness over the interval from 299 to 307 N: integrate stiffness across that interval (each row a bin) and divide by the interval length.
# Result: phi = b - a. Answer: -70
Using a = 212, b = 142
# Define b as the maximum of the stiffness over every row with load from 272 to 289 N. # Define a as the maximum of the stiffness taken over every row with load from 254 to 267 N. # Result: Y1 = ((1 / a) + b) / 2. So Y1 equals 101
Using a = 224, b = 202.7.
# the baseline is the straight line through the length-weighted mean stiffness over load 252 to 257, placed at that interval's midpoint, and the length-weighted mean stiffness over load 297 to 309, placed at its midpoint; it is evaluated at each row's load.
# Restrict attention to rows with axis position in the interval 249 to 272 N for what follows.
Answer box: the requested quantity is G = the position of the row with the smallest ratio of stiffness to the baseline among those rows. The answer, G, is 250.5 N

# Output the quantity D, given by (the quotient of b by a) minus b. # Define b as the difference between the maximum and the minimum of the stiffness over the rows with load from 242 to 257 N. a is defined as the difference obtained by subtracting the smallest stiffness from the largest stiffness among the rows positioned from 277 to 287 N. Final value -11.0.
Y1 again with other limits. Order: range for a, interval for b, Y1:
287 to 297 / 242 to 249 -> 107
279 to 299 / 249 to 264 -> 112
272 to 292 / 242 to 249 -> 107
